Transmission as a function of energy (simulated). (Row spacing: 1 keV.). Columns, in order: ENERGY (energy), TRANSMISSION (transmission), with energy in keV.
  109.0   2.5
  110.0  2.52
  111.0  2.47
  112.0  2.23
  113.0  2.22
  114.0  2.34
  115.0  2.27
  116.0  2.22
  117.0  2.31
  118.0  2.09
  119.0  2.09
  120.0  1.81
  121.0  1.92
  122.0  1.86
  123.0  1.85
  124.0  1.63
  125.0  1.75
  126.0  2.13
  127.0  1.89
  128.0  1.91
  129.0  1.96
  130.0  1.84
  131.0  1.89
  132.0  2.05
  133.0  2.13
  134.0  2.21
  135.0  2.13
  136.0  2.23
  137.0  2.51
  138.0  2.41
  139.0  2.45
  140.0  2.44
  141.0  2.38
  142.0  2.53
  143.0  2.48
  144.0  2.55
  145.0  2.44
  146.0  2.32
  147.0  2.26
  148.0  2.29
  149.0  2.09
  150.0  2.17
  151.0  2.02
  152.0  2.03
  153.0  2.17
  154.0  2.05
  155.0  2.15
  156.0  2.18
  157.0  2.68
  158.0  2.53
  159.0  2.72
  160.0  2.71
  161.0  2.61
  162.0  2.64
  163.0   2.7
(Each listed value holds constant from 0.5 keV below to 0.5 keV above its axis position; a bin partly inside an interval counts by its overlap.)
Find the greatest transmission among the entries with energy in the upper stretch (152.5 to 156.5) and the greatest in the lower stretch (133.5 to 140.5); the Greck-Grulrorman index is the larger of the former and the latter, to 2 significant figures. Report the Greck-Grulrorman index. 2.5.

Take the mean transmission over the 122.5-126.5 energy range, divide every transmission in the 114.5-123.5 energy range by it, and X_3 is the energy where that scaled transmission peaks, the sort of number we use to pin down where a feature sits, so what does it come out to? 117.0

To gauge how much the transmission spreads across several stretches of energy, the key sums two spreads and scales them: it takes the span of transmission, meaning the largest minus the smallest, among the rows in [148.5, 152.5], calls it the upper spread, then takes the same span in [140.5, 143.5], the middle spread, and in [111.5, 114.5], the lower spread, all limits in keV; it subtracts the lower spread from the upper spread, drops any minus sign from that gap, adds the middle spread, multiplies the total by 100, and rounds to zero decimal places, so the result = 18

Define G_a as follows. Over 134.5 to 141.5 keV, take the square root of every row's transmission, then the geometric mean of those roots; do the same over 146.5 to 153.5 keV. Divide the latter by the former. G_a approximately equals 0.95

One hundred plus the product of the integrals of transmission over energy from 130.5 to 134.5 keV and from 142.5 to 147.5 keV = 200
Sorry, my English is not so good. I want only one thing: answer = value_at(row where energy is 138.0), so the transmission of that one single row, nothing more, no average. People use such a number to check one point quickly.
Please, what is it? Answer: 2.41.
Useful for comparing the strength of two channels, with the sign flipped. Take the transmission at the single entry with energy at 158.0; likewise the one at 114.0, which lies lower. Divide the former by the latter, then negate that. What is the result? -1.08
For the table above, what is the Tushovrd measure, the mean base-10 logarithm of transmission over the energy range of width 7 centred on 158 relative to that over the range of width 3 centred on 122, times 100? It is 146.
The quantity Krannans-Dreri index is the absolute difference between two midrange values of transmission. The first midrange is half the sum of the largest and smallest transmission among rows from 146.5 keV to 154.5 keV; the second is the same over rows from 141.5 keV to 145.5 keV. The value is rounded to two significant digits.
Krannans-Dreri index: 0.34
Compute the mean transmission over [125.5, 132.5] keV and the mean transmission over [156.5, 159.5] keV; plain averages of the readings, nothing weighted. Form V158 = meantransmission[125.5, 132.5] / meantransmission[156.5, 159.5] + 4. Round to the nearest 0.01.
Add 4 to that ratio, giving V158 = 4.74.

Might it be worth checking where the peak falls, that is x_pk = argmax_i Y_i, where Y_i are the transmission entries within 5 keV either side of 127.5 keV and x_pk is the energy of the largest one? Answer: 126.0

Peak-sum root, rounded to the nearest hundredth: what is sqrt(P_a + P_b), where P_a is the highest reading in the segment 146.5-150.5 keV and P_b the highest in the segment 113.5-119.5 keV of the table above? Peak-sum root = 2.15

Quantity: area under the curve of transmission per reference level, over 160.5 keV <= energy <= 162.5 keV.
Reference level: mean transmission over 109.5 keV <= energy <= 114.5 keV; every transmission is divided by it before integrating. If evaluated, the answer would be 2.2 keV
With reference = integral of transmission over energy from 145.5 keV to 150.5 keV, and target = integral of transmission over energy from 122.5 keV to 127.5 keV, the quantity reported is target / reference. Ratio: 0.83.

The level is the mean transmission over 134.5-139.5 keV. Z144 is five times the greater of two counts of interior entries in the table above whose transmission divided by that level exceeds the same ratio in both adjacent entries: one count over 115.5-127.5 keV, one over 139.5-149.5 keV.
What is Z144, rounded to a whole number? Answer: 15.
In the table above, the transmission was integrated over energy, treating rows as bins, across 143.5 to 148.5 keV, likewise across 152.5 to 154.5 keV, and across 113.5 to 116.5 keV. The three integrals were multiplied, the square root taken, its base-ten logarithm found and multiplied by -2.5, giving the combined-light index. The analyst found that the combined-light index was -3.17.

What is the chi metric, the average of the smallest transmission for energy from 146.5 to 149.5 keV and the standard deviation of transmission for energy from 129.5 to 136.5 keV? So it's 1.12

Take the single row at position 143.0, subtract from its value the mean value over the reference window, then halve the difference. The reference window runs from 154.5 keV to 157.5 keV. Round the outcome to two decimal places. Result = 0.07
